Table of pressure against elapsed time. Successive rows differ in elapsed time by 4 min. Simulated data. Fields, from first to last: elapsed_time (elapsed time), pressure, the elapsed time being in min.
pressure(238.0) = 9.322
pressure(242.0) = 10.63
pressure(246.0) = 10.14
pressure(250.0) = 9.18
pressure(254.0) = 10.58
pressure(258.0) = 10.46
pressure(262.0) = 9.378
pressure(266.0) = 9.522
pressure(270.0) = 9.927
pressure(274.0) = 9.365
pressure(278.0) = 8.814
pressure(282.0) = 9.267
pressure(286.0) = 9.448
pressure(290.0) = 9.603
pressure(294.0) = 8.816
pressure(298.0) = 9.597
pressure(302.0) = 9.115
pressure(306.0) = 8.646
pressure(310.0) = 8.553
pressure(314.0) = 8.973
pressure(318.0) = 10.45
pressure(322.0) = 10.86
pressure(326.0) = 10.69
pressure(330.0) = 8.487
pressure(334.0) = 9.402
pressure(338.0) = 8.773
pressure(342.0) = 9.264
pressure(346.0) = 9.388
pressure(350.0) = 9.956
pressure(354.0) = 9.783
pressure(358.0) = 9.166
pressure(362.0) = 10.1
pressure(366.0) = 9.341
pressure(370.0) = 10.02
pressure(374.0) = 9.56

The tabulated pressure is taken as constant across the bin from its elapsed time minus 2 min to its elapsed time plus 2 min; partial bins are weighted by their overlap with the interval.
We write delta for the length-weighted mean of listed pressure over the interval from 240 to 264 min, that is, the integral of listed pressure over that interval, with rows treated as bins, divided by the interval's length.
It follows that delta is 10.1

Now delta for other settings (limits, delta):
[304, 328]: 9.7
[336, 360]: 9.4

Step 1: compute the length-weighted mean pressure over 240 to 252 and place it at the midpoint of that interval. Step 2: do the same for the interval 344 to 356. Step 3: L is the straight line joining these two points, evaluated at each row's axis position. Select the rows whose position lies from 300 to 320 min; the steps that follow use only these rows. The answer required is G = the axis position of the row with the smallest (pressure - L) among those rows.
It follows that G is 310.0 min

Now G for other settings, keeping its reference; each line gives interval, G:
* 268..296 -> 278.0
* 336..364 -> 338.0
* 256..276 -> 262.0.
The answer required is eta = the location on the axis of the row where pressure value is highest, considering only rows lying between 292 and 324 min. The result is 322.0 min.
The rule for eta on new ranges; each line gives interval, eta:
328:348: 334.0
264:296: 270.0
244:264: 254.0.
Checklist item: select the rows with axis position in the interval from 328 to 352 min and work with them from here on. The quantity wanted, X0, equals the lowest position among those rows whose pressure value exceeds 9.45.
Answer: 350.0 min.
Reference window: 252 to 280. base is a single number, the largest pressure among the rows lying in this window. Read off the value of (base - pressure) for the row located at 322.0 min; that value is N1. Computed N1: -0.3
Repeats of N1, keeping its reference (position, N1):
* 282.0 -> 1.3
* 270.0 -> 0.7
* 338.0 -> 1.8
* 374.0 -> 1.0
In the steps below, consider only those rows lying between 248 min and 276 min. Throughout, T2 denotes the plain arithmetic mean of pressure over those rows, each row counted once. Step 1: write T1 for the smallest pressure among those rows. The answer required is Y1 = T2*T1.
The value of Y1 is 90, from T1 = 9.18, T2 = 9.8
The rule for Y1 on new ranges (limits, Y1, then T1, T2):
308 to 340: 81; 8.487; 9.5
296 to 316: 77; 8.553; 9.0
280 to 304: 82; 8.816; 9.3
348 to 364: 89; 9.166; 9.8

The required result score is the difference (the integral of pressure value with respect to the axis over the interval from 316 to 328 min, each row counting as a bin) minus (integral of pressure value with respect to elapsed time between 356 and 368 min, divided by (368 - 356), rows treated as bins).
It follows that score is 118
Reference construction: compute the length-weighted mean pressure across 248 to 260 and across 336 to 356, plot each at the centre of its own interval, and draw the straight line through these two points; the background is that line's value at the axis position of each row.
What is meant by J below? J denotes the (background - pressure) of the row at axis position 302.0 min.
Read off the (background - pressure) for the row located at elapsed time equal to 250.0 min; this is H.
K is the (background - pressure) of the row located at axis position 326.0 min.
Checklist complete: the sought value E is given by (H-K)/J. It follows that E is 3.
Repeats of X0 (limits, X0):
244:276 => 246.0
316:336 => 318.0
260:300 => 266.0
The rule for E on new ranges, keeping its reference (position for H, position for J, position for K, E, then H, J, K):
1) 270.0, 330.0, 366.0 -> 0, 0.03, 1.1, -0.05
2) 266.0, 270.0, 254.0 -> 28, 0.47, 0.0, -0.51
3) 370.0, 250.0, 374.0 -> 0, -0.75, 0.9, -0.32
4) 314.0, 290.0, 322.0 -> 9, 0.68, 0.2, -1.26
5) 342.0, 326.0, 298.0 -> 0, 0.20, -1.1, 0.17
